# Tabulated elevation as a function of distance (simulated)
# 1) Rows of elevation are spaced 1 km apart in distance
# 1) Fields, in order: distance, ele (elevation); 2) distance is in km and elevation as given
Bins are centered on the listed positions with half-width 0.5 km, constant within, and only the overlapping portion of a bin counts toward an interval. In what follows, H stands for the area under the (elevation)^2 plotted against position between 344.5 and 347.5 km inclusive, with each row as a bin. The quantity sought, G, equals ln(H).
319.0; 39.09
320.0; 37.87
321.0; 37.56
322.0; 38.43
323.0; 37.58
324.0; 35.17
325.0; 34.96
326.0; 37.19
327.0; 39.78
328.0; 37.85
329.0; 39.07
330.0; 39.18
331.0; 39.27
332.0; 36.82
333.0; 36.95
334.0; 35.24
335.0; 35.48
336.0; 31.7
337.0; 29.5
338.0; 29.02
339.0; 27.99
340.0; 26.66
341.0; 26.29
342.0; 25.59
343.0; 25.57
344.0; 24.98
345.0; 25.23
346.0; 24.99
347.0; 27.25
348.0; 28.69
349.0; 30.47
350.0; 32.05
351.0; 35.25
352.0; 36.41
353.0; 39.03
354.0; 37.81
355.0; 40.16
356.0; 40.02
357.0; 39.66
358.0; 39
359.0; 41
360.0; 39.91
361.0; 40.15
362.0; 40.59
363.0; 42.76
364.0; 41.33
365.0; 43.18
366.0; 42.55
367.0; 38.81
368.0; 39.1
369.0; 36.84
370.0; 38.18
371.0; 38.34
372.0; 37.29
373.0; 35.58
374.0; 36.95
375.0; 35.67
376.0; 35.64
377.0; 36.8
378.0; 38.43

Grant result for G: 7.60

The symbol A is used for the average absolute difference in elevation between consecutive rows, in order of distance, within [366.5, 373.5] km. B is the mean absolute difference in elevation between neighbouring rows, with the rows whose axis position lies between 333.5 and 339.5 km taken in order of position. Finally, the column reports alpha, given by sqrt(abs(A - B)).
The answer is 0.6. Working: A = 1.1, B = 1.5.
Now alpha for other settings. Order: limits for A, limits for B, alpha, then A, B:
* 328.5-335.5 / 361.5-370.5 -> 1.0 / 0.8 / 1.7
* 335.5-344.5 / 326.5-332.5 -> 0.6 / 0.8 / 1.2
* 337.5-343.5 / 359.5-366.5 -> 0.7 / 0.7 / 1.1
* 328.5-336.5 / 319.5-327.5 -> 0.4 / 1.2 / 1.4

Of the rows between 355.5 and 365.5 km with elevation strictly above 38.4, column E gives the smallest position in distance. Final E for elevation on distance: 356.0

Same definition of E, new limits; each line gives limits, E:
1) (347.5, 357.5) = 353.0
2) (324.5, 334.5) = 327.0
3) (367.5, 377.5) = 368.0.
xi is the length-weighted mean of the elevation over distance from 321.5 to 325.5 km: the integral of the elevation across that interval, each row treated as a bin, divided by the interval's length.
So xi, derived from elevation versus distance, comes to 37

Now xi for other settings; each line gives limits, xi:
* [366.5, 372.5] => 38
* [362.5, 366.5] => 42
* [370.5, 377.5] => 37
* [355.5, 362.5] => 40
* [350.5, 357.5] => 38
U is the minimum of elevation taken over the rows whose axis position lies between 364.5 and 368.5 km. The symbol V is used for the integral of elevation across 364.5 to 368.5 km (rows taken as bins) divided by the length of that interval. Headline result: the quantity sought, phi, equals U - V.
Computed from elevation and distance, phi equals -2.1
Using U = 38.81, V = 40.9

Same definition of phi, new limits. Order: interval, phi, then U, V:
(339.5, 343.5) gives -0.5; 25.57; 26.0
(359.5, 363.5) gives -0.9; 39.91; 40.9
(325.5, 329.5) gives -1.3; 37.19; 38.5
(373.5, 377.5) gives -0.6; 35.64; 36.3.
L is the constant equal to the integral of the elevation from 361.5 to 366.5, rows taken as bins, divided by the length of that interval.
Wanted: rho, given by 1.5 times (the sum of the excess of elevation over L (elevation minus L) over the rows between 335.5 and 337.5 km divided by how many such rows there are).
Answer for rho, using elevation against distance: -17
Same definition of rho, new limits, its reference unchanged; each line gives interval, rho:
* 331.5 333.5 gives -8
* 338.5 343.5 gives -23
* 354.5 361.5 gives -3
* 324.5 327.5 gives -7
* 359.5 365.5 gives -1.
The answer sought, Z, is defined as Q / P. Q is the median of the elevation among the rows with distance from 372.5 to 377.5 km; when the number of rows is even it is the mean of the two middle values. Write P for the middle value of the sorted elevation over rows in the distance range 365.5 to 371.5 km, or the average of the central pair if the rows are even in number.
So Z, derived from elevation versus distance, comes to 0.92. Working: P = 39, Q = 36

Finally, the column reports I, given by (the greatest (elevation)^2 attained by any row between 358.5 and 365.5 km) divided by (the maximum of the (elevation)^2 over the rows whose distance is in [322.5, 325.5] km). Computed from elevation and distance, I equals 1.3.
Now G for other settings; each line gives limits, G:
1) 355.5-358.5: 8.45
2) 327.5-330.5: 8.41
